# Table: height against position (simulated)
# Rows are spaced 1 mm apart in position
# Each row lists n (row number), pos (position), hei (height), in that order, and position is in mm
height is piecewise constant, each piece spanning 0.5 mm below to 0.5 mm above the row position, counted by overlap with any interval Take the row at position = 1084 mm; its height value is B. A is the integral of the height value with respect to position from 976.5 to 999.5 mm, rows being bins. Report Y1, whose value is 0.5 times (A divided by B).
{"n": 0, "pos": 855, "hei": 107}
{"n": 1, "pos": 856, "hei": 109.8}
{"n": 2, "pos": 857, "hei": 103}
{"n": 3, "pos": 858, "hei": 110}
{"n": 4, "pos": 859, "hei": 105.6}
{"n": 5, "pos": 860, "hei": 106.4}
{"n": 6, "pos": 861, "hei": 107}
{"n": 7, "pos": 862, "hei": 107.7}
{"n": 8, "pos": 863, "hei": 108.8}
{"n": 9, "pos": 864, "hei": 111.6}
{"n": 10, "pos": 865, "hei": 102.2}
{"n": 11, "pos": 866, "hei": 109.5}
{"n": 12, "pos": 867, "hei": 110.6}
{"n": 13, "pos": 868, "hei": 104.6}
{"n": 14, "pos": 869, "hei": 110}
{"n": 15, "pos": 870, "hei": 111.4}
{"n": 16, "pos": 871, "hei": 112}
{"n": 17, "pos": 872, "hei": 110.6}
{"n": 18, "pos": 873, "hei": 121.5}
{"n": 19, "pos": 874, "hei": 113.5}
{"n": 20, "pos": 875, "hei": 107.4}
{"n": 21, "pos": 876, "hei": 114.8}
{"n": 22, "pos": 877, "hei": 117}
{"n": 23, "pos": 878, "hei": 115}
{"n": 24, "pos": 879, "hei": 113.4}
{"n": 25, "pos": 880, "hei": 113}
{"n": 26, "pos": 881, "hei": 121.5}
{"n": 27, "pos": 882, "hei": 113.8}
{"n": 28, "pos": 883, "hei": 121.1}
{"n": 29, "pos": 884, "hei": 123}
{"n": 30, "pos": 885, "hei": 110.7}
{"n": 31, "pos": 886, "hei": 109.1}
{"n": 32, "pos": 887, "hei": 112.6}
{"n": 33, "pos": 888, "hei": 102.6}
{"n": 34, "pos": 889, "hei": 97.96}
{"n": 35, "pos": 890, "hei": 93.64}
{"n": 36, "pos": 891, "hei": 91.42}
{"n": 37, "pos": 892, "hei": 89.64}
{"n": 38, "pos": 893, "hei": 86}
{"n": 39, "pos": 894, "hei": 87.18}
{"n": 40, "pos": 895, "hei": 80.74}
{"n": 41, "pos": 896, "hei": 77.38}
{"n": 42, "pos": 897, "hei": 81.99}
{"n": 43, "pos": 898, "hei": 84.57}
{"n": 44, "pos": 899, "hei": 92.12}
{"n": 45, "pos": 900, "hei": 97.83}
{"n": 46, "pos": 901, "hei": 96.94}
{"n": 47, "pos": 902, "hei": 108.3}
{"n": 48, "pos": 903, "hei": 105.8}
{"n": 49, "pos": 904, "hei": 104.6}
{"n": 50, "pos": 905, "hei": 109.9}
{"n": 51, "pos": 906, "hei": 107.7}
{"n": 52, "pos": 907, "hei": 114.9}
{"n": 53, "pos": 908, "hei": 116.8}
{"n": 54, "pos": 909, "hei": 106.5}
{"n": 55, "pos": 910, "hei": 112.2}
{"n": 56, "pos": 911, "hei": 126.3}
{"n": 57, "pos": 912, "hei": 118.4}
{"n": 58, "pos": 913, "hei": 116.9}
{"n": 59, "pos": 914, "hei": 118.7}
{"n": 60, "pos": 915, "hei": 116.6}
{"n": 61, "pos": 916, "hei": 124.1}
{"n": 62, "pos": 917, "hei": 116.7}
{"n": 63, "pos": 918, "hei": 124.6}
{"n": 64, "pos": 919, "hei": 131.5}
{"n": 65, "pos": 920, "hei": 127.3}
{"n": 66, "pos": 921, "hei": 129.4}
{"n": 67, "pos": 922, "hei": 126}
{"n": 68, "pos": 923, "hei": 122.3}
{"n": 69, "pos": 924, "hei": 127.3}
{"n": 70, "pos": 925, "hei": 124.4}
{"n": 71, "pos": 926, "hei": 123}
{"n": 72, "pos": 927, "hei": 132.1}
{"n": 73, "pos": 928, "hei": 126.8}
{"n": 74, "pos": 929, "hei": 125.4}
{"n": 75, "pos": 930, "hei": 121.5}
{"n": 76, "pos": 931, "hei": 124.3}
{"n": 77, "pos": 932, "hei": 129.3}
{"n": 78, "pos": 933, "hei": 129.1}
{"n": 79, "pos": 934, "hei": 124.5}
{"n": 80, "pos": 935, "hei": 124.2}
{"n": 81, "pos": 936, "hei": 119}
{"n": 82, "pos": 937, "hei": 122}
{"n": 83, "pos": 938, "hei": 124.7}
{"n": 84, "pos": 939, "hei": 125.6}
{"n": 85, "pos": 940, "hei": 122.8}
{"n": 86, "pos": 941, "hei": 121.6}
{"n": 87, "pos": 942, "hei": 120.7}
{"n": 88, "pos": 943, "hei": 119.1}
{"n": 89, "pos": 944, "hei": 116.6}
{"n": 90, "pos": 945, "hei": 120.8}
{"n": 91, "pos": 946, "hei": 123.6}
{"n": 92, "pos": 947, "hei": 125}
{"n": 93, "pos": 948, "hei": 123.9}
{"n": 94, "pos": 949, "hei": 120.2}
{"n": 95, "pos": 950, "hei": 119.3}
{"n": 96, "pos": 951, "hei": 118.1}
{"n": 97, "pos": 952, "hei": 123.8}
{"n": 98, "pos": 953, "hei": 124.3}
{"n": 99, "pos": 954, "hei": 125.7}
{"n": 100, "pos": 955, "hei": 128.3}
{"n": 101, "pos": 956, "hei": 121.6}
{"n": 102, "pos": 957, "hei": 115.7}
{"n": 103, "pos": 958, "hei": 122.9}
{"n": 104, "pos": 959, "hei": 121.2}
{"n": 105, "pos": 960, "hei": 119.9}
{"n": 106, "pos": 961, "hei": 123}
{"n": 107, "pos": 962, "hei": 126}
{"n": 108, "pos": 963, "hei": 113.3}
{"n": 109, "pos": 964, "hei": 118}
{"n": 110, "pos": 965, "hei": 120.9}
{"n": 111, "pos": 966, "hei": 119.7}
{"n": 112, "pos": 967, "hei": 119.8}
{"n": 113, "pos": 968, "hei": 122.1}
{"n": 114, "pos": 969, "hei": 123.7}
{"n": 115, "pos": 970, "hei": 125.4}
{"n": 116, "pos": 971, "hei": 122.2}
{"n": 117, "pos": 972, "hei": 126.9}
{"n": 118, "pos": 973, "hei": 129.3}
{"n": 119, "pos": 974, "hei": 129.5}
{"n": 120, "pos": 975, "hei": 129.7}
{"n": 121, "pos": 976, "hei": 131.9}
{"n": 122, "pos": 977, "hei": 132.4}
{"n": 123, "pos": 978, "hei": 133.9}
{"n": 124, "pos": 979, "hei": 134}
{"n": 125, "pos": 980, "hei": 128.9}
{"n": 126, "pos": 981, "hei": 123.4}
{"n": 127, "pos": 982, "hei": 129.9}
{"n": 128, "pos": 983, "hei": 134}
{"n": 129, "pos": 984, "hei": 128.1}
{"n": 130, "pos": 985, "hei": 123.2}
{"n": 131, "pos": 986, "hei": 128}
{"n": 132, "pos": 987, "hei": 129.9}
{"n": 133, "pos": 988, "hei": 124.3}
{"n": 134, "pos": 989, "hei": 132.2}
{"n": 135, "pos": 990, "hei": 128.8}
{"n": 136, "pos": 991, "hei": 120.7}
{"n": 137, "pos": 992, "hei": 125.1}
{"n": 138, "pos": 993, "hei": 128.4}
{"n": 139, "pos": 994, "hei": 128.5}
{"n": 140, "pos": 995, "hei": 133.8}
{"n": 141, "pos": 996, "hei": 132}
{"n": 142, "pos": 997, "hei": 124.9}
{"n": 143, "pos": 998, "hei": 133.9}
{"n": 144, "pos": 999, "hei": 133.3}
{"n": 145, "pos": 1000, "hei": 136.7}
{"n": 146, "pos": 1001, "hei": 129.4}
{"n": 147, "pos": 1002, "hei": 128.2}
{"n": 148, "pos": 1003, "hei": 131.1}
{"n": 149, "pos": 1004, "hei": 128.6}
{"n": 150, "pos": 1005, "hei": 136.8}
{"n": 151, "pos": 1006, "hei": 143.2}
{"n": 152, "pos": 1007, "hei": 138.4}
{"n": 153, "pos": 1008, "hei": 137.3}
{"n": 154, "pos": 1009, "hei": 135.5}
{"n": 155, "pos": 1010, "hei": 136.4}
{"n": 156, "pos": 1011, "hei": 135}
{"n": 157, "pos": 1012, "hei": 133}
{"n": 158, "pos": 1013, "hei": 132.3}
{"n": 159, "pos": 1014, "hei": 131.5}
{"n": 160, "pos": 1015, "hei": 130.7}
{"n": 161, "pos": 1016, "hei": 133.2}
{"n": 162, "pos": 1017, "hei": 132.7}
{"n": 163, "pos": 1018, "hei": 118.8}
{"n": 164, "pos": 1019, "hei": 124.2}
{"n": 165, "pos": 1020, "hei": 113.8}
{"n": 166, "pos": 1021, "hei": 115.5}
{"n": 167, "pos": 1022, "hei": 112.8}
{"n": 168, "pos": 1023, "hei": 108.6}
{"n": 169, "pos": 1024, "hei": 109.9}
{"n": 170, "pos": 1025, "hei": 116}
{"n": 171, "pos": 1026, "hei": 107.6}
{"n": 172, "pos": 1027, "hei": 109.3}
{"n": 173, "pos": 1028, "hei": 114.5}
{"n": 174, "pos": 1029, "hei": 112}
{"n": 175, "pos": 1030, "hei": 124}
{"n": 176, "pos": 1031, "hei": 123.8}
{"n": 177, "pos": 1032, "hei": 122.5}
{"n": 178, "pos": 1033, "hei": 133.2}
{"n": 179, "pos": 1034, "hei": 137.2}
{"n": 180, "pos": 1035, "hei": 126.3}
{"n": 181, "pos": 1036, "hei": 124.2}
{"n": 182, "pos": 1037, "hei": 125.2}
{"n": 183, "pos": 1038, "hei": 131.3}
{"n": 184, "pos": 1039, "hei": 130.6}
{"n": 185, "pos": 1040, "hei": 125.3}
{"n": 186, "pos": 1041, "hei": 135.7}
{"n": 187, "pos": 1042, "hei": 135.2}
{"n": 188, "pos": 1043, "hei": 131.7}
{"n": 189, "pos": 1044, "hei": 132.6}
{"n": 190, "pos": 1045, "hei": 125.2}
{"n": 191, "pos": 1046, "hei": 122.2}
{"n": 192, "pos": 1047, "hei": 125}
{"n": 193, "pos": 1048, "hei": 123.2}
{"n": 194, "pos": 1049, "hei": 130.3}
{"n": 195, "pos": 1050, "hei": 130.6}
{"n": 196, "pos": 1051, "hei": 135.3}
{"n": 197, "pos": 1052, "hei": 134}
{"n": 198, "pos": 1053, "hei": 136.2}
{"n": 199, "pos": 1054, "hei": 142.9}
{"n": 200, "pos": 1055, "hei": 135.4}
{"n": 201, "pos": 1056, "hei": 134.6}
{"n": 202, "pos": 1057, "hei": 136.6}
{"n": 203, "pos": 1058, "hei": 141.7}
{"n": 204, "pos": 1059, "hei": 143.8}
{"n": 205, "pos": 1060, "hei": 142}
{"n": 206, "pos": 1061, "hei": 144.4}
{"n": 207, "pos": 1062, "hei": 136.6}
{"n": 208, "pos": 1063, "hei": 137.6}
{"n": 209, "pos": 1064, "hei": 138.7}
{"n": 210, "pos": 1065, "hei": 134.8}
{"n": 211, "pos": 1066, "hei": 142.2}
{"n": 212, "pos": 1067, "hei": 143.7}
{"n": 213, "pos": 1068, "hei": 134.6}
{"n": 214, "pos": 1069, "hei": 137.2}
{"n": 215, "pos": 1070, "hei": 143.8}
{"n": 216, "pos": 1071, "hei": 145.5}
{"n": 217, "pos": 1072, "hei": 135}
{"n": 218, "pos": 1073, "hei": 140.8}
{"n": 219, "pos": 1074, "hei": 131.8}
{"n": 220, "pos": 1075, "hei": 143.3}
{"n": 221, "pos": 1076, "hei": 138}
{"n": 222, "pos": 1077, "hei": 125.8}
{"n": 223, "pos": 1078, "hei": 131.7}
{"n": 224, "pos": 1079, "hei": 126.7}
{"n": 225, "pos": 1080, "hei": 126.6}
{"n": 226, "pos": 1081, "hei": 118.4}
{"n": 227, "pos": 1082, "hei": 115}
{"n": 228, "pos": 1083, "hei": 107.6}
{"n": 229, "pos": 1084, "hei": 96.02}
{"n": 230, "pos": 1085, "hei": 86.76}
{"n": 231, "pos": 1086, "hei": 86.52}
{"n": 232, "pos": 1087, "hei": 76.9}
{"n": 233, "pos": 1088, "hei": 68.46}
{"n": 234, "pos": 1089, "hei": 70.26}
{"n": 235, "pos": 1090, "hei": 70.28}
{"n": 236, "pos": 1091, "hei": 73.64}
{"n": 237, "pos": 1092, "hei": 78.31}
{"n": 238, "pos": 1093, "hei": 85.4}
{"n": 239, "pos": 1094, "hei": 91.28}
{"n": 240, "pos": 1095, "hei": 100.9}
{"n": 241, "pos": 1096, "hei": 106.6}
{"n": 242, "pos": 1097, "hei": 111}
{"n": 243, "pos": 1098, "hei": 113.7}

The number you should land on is 15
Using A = 2972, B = 96.02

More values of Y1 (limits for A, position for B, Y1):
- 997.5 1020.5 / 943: 13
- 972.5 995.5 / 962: 12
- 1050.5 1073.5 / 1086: 18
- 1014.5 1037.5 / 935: 11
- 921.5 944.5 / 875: 13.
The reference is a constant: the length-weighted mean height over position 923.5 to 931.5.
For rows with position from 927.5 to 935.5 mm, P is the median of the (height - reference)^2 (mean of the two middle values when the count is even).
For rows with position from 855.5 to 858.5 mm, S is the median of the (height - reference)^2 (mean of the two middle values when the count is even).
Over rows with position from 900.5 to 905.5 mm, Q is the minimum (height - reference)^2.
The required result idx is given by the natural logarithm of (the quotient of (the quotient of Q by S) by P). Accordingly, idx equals -0.6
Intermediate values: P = 2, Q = 246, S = 250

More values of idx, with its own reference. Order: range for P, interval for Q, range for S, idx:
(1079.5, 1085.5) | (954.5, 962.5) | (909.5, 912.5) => -11.2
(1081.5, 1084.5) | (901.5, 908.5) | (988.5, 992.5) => -4.3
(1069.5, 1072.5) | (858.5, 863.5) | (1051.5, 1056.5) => -4.7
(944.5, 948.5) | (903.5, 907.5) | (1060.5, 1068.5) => -1.6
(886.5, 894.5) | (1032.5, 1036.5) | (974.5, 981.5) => -11.4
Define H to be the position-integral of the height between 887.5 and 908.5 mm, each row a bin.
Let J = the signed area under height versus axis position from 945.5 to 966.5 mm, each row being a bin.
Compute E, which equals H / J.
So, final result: 0.79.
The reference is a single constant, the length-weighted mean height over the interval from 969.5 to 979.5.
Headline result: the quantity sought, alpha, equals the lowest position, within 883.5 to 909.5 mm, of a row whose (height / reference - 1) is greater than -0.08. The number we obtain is 884 mm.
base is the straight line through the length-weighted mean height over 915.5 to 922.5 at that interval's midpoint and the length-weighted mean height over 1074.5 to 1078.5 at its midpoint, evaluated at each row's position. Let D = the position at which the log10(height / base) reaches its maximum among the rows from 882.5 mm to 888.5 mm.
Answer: 884 mm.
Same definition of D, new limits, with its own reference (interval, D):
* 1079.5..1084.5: 1080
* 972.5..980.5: 979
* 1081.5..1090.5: 1082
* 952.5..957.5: 955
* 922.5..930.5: 927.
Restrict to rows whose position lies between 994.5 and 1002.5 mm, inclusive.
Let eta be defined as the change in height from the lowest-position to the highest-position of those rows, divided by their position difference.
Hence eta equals -0.8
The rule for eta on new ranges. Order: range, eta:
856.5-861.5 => 1.0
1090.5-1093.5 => 5.9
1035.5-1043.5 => 1.1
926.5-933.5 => -0.5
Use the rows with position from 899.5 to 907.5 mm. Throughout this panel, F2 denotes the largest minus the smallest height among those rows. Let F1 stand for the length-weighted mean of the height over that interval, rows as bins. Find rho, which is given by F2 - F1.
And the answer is -88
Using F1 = 106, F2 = 18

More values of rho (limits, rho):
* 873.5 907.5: -58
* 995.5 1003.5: -119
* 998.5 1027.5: -91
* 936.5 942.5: -118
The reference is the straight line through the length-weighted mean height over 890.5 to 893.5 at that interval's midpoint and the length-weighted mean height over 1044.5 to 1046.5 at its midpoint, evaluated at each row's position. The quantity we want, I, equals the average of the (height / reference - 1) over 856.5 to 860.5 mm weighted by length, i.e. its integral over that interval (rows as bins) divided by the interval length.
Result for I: 0.30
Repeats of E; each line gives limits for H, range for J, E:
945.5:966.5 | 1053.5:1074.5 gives 0.87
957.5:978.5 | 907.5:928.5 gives 1.02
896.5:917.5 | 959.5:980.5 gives 0.87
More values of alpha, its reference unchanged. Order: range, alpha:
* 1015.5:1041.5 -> 1016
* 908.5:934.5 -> 911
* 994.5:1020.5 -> 995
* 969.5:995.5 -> 970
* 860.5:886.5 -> 873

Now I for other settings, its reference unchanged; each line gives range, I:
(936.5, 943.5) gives 0.23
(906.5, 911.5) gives 0.24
